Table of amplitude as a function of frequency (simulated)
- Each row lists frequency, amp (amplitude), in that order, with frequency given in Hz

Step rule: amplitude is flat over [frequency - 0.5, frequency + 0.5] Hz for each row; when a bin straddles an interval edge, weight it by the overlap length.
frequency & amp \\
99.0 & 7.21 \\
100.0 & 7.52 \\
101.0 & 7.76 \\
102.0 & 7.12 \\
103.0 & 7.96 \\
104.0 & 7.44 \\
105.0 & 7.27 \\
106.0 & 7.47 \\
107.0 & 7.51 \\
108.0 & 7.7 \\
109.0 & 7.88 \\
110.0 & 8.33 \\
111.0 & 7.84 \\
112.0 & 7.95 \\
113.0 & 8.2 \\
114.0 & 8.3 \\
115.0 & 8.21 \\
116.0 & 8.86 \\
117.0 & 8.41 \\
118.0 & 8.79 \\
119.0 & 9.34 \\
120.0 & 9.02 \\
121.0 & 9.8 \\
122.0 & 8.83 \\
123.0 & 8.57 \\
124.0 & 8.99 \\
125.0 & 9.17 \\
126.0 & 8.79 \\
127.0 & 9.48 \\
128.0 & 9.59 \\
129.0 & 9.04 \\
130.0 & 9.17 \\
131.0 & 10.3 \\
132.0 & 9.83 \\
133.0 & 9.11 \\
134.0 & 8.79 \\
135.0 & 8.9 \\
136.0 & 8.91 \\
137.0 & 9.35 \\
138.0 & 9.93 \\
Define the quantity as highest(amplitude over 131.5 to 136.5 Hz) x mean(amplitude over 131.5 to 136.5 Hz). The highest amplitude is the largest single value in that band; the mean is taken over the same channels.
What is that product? 90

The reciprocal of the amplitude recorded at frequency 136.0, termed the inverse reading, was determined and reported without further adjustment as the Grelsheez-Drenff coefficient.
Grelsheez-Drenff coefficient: 0.112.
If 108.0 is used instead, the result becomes 0.130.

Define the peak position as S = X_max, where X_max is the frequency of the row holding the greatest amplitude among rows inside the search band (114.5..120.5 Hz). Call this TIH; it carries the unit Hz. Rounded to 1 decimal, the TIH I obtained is 119.0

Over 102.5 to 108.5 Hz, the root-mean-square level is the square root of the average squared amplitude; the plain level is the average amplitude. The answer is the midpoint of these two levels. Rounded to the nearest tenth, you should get 7.6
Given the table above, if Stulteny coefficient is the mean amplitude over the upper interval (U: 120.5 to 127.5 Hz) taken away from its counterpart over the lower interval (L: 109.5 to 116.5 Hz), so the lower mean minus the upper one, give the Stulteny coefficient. -0.85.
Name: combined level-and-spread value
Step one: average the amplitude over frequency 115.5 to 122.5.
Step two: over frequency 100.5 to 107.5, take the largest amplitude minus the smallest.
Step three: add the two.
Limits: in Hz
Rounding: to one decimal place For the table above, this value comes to 9.8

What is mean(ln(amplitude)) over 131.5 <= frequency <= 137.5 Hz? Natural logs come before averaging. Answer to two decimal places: 2.21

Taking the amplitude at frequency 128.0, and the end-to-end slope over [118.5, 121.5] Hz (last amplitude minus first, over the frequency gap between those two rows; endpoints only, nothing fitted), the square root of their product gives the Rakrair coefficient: 1.5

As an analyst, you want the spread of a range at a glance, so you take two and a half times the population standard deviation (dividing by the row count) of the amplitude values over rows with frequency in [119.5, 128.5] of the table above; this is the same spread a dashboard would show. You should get 0.96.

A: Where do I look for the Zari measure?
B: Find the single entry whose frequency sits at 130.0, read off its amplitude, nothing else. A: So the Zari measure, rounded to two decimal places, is 9.17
